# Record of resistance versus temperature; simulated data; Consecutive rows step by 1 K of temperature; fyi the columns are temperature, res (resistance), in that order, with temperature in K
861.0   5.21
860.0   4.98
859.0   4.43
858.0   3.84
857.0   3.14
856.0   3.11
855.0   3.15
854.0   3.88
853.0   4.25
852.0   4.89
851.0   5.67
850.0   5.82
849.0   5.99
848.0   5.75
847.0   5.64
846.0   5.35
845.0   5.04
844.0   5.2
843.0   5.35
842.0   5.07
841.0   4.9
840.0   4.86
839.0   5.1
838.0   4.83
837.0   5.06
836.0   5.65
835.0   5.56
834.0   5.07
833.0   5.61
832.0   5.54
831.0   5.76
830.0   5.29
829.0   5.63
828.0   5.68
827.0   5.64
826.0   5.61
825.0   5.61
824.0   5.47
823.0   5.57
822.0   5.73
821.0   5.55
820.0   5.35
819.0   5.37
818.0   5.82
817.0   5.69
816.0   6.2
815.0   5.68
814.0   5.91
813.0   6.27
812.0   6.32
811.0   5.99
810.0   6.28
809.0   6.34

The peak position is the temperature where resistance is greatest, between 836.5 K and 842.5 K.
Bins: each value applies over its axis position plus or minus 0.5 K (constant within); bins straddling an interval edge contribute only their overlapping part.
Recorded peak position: 839.0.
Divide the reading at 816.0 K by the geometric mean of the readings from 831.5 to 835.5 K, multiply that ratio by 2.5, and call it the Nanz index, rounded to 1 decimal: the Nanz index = 2.8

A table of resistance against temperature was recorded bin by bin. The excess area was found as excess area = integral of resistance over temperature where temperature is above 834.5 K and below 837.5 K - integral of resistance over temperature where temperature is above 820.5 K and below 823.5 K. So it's -0.6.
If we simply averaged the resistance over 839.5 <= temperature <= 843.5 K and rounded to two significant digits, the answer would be 5.0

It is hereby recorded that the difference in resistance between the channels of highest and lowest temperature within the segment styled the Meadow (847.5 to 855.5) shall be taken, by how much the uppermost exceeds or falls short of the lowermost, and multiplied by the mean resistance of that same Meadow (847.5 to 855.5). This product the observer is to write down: -13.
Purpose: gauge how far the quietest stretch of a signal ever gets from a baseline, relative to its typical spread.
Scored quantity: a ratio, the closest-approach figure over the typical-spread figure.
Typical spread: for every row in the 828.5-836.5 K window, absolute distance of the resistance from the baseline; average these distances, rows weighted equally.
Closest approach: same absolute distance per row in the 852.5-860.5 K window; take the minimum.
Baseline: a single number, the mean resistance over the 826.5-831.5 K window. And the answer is 4.2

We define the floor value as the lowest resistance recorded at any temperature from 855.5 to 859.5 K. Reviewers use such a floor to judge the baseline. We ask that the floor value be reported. 3.11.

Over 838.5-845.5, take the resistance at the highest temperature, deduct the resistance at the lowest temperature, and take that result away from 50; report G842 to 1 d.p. 50.1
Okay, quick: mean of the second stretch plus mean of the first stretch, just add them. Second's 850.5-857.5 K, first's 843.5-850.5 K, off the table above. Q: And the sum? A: 9.6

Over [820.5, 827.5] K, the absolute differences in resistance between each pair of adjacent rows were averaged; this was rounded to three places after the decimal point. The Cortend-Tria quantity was 0.102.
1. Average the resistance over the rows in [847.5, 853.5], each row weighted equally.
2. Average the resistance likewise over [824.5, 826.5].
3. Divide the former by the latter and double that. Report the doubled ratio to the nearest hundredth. 1.92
